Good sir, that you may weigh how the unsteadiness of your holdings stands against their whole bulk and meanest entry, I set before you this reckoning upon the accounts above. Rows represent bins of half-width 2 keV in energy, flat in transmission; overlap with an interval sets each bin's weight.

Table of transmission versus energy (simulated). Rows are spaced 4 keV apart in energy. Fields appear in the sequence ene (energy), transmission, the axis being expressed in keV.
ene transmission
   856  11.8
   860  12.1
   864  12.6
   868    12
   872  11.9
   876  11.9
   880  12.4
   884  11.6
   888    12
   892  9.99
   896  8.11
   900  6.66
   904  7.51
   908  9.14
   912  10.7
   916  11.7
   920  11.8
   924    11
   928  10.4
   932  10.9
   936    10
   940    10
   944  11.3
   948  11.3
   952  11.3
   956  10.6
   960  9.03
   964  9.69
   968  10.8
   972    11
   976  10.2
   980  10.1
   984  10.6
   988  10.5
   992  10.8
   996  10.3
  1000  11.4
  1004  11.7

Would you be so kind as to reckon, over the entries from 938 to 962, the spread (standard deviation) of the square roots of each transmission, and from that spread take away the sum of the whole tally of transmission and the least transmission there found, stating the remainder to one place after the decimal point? -72.4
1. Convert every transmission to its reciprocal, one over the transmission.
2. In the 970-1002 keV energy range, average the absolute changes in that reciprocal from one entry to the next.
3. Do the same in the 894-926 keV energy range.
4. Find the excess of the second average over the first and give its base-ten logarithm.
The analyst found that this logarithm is -2.0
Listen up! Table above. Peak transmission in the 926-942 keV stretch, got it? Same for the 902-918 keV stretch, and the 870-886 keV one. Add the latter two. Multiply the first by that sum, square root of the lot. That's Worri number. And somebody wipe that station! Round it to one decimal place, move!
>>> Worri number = 16.2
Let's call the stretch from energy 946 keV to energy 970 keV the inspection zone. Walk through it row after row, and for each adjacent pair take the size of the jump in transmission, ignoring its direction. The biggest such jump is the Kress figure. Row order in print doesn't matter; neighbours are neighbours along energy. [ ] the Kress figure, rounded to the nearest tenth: 1.6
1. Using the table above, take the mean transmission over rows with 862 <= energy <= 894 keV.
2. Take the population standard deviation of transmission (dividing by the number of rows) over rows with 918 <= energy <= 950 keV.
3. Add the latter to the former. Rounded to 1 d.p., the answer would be 12.4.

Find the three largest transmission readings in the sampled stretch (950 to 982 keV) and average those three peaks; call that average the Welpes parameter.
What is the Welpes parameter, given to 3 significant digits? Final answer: 11.0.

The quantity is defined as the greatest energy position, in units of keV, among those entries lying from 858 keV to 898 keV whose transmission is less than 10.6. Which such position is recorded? 896 keV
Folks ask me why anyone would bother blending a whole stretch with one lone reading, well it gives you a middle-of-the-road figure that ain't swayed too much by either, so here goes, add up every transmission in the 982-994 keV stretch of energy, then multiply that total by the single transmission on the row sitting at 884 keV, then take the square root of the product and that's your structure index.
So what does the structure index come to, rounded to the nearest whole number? 19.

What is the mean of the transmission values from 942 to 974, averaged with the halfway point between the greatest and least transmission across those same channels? 10.4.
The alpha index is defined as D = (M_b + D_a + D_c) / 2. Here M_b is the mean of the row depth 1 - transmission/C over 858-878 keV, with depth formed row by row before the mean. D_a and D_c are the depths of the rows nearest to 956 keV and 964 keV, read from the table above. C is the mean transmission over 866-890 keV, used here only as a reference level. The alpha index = 0.15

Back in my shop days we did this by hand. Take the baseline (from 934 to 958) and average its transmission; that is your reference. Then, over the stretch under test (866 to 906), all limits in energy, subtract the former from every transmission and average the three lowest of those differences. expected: -3.3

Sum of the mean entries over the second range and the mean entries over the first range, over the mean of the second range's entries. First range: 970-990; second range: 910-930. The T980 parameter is 1.94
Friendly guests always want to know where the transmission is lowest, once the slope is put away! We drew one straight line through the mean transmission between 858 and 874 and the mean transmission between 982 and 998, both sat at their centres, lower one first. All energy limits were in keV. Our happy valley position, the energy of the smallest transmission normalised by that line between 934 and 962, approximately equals 960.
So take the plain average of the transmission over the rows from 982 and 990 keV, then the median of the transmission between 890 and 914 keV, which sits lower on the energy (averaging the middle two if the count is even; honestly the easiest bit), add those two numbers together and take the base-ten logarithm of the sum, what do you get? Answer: 1.28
